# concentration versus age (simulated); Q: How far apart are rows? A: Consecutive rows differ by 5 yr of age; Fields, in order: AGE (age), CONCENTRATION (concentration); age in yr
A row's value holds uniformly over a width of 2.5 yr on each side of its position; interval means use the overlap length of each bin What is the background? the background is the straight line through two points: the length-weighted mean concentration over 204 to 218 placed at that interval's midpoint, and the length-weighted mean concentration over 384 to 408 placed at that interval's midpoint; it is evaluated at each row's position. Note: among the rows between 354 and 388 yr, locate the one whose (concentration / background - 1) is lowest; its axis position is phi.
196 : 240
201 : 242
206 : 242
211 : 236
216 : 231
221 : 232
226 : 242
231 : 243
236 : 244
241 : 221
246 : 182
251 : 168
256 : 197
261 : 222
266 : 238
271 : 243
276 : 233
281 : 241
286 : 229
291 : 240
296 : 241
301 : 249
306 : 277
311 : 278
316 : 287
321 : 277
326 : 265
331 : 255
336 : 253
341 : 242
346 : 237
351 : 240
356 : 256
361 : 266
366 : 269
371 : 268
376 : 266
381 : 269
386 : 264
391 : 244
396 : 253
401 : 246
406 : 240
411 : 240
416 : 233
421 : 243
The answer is 356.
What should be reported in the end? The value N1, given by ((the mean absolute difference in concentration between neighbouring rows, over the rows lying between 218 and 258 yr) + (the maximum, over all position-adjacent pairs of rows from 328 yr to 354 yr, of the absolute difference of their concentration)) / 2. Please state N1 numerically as 14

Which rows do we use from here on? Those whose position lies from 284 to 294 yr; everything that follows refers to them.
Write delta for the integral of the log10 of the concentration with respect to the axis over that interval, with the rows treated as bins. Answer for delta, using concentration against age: 23.7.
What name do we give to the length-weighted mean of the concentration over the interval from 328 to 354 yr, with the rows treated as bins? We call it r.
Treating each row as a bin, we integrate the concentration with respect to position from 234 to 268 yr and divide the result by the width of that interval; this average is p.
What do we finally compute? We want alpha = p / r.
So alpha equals 0.85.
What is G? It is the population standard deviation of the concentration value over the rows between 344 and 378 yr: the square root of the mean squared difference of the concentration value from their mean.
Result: 12.6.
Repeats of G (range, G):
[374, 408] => 10.9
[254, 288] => 14.7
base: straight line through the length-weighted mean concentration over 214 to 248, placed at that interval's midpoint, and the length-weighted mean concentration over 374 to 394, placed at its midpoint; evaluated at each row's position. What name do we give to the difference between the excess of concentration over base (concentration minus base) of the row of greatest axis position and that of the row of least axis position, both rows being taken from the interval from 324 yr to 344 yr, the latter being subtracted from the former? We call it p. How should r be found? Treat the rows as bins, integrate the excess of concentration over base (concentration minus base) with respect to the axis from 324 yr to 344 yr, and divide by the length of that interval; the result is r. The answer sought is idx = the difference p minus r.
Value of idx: -29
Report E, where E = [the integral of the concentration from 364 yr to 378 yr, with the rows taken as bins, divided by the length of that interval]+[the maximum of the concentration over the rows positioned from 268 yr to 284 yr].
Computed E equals 511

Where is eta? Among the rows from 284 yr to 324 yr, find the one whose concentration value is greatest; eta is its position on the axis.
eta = 316 yr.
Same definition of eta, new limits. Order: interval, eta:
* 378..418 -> 381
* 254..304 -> 301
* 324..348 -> 326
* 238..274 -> 271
